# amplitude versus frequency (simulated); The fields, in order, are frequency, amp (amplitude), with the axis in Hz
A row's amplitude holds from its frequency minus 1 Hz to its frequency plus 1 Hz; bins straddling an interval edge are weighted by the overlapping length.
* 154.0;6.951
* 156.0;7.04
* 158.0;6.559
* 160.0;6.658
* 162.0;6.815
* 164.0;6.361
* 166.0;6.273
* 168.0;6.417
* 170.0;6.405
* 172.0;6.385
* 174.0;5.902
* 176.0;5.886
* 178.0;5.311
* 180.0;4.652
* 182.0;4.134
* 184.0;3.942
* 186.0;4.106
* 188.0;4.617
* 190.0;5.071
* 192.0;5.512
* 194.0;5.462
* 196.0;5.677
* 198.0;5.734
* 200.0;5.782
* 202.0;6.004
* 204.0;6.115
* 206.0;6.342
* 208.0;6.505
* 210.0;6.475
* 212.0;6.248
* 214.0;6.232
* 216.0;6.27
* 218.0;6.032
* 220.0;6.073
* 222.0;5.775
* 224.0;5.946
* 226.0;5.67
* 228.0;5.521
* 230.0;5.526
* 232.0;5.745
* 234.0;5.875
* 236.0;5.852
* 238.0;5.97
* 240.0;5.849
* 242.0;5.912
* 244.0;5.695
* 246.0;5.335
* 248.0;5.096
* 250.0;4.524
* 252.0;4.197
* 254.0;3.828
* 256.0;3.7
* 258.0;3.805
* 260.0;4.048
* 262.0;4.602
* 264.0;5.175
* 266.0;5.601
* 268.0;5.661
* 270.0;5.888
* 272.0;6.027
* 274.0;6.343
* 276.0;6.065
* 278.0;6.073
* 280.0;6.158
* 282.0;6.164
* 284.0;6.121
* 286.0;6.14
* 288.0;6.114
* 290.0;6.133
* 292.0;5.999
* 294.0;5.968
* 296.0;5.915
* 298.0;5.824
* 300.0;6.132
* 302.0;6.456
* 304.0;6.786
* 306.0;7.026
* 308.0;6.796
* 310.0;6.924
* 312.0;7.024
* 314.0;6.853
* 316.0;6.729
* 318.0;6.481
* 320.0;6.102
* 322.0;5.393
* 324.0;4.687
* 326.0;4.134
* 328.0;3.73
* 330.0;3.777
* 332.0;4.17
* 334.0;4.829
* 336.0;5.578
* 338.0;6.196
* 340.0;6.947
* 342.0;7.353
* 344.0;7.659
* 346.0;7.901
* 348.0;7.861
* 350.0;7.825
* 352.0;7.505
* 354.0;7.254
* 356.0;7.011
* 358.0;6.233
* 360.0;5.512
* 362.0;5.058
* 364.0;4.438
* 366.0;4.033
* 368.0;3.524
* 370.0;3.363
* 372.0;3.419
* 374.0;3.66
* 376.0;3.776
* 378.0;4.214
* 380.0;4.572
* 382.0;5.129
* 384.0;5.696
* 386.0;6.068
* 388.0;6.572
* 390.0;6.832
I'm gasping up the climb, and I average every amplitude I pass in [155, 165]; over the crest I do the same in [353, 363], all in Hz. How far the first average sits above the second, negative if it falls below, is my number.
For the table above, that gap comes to 0.5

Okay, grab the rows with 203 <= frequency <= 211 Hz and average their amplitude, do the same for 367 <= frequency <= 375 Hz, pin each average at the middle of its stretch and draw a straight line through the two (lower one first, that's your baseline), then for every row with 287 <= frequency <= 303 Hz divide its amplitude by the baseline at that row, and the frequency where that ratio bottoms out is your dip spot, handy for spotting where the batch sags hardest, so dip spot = 298.0 Hz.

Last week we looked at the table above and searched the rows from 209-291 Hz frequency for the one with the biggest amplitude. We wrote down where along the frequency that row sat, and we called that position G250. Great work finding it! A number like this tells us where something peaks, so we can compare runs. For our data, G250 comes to 210.0 Hz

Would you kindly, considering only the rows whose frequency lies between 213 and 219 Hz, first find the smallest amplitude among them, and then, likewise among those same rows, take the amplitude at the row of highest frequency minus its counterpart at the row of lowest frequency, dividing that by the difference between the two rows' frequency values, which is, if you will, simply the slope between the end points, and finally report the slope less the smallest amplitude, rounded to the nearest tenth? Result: -6.1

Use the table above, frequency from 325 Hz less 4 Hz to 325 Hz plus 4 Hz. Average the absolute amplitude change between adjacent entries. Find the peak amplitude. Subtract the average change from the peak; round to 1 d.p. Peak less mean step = 4.8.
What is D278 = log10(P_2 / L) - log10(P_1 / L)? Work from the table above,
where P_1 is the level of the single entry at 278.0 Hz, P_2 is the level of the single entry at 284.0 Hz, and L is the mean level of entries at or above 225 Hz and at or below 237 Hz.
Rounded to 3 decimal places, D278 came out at 0.003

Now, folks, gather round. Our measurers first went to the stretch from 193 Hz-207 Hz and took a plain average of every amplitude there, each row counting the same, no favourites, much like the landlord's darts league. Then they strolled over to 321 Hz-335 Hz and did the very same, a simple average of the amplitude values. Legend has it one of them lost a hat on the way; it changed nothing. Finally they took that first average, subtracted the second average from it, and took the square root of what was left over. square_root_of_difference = 1.2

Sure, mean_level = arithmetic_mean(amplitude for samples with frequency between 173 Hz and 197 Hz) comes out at 5.0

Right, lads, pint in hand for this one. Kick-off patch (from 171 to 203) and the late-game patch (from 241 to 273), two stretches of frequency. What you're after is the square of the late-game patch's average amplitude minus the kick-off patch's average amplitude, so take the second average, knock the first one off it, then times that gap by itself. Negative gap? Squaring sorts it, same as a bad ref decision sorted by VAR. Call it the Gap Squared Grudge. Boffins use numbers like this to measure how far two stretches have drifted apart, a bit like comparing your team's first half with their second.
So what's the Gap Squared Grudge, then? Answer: 0.10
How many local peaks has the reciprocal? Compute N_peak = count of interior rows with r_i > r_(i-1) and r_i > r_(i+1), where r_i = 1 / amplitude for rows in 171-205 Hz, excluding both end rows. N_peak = 2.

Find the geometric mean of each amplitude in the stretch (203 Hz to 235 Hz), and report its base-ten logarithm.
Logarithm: 0.779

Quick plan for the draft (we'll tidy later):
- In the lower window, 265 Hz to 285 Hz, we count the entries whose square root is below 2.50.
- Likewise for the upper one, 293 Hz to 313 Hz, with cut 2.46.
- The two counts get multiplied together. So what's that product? 27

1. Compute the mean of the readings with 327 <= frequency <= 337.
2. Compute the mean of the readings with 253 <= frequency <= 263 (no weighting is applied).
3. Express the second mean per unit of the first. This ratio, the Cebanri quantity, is 0.90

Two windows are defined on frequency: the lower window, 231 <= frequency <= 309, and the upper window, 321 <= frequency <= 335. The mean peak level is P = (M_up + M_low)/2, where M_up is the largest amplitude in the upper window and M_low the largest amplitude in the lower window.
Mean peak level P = 6.2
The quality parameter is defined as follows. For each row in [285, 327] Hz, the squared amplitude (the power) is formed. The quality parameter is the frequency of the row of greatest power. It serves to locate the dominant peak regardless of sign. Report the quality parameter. 306.0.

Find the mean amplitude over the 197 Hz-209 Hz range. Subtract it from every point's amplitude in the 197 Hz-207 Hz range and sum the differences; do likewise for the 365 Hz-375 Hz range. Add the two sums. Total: -13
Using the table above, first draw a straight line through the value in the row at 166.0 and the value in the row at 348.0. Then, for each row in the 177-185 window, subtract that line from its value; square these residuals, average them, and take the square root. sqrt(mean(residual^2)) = 2.0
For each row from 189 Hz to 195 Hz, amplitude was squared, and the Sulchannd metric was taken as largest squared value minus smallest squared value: 4.7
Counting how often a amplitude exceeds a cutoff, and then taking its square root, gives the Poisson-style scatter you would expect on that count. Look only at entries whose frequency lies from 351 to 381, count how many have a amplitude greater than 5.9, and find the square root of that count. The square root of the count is 2.0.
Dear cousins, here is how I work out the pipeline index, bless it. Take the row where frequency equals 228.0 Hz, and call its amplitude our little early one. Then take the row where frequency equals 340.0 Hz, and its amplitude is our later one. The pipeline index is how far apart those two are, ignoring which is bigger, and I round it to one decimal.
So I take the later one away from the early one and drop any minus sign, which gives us 1.4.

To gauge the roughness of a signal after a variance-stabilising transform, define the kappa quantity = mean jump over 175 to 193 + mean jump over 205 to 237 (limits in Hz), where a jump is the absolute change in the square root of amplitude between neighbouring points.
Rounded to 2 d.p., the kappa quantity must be 0.13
